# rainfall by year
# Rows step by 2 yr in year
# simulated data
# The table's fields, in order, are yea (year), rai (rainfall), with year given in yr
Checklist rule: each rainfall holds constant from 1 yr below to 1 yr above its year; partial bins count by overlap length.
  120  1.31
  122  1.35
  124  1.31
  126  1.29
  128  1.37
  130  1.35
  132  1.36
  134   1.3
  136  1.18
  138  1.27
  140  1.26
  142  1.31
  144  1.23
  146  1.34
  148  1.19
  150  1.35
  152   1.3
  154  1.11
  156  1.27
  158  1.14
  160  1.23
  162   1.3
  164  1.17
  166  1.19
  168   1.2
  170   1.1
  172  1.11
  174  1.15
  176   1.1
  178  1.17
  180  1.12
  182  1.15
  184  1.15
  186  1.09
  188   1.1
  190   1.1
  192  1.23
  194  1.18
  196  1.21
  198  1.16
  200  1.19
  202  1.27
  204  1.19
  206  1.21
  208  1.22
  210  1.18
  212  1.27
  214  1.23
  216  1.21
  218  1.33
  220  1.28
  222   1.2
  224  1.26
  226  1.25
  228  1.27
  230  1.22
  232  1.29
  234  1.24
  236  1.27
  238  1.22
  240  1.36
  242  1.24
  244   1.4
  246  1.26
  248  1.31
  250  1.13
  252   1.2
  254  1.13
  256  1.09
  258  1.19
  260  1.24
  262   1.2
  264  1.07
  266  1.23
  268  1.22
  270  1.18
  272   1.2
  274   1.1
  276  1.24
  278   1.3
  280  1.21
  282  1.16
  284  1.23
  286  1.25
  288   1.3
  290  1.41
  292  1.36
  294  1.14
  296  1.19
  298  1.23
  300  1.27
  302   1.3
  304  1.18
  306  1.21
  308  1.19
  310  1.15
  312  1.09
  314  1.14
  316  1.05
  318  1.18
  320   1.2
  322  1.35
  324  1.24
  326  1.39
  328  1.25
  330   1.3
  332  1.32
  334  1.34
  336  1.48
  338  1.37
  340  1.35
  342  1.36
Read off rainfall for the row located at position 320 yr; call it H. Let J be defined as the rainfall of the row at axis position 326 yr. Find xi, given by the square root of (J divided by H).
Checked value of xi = 1.08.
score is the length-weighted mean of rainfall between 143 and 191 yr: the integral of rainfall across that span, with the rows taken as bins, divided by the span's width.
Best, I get 1.18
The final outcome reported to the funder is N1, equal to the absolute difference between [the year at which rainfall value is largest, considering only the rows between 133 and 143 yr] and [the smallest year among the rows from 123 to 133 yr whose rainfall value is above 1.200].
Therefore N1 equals 18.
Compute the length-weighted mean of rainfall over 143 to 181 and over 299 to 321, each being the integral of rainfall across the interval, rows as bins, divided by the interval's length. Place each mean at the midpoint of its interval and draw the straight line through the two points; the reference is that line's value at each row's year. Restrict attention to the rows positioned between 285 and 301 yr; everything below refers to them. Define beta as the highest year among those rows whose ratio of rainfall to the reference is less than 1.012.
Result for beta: 296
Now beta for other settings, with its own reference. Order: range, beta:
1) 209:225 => 222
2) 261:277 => 274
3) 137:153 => 148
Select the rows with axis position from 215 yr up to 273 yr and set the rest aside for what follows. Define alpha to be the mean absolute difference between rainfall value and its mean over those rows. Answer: 0.053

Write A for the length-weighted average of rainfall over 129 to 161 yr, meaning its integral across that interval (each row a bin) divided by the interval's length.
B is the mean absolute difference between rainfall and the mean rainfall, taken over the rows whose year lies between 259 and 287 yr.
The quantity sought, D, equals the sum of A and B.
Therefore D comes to 1.31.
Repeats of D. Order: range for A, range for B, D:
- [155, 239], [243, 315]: 1.26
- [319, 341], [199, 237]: 1.36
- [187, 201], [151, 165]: 1.23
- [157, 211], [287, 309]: 1.24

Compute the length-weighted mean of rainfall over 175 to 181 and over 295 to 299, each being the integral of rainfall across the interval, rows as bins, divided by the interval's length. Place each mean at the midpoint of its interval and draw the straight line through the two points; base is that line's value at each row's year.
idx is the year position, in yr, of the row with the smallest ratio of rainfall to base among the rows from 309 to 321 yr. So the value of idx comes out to 316 yr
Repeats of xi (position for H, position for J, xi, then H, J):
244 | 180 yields 0.89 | 1.4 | 1.12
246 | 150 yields 1.04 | 1.26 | 1.35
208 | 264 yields 0.94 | 1.22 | 1.07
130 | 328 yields 0.96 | 1.35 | 1.25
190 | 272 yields 1.04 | 1.1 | 1.2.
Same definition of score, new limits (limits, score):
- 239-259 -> 1.23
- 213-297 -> 1.23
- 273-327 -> 1.22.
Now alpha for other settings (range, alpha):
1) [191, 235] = 0.034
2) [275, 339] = 0.077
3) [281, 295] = 0.079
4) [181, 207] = 0.043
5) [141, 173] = 0.070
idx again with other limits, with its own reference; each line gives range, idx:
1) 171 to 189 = 186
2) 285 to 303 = 294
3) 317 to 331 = 318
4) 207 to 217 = 210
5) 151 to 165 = 154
